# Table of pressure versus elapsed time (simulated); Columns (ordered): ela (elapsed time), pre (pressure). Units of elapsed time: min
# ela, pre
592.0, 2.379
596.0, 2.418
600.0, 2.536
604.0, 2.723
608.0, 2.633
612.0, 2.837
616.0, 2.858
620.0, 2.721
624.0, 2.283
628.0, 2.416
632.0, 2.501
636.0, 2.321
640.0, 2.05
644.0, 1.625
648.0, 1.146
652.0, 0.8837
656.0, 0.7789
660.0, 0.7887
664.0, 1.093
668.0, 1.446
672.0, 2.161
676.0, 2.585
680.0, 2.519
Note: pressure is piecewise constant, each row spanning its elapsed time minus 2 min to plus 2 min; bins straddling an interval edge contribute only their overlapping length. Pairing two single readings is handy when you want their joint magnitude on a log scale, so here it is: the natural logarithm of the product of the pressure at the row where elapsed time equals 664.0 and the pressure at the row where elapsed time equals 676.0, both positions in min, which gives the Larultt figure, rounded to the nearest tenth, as 1.0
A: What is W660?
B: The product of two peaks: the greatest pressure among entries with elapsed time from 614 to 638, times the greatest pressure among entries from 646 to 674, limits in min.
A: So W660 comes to 6.2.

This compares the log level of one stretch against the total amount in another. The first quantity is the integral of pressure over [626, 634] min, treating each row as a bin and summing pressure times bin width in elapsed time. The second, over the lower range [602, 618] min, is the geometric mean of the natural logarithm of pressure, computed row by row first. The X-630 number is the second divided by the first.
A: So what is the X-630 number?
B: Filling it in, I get 0.052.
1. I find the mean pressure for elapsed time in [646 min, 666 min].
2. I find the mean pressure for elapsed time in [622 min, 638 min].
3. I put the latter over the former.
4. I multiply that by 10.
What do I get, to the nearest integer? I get 25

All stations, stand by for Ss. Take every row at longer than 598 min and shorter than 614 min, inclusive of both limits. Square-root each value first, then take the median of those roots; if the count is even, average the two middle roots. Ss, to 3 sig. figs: 1.64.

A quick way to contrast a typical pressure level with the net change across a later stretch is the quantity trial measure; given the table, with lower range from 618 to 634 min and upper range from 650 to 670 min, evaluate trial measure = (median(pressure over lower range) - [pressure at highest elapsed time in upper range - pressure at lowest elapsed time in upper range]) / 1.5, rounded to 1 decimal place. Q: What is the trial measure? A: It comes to 1.3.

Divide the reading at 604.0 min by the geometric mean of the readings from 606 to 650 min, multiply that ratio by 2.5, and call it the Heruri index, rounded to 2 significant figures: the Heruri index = 3.0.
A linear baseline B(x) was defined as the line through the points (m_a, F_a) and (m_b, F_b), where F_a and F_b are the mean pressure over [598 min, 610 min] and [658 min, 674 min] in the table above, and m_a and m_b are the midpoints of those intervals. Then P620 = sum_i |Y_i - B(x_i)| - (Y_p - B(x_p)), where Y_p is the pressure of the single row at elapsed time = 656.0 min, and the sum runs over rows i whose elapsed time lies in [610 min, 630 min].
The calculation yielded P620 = 2.4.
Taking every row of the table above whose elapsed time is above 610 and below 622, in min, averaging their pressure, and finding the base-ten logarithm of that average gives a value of 0.45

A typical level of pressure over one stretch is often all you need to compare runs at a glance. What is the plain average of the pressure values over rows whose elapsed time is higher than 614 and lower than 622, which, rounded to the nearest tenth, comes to 2.8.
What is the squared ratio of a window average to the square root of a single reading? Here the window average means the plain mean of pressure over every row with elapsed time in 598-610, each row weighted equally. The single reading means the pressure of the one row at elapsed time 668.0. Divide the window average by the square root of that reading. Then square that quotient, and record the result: 4.8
